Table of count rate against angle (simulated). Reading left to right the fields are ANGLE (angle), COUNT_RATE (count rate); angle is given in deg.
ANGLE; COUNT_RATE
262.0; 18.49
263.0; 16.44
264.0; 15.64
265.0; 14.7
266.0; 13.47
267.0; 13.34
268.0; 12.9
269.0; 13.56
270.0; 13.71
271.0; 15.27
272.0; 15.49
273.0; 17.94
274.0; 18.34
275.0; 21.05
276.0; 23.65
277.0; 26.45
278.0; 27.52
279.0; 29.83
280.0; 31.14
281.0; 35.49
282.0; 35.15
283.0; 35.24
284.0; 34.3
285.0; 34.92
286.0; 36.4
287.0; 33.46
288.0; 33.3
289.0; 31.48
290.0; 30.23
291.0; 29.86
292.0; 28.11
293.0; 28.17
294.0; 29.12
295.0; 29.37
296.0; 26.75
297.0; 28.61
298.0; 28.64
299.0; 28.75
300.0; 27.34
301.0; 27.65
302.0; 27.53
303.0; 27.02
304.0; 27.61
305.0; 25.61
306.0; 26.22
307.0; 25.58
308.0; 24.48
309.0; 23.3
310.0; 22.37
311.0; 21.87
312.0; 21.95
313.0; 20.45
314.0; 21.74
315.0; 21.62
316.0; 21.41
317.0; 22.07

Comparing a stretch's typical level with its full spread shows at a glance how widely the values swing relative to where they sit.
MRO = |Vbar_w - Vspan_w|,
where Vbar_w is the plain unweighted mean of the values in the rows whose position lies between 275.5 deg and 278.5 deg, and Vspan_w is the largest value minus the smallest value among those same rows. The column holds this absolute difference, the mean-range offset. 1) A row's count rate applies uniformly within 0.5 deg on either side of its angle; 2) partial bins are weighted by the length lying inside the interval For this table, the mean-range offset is 22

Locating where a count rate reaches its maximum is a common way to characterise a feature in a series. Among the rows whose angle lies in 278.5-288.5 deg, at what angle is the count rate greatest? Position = 286.0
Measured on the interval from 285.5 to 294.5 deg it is 286.0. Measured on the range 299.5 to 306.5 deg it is 301.0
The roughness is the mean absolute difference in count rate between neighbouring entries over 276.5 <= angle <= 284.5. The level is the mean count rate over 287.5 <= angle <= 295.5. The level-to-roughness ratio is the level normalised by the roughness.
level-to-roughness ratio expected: 20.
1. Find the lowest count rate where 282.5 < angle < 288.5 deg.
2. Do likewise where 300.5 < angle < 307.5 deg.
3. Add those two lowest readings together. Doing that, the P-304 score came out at 59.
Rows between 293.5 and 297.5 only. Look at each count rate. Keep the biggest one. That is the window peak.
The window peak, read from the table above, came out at 29.37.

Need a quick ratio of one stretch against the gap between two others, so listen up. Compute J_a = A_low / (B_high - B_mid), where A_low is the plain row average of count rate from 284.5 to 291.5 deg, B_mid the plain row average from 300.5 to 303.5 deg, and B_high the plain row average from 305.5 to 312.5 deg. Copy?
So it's -8.8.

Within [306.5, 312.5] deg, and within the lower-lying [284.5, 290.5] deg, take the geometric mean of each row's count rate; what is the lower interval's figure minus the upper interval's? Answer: 10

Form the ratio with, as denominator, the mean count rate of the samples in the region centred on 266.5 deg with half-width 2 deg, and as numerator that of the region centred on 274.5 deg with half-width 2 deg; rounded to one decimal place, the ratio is 1.5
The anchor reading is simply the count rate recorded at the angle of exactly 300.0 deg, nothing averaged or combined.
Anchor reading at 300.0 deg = 27.34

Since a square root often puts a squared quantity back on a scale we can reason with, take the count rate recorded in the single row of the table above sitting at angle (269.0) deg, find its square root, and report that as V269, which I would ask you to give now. 3.7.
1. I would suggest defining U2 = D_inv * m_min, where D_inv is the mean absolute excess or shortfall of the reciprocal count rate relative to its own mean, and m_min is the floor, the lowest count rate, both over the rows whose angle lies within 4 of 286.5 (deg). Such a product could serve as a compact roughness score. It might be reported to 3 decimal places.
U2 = 0.042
